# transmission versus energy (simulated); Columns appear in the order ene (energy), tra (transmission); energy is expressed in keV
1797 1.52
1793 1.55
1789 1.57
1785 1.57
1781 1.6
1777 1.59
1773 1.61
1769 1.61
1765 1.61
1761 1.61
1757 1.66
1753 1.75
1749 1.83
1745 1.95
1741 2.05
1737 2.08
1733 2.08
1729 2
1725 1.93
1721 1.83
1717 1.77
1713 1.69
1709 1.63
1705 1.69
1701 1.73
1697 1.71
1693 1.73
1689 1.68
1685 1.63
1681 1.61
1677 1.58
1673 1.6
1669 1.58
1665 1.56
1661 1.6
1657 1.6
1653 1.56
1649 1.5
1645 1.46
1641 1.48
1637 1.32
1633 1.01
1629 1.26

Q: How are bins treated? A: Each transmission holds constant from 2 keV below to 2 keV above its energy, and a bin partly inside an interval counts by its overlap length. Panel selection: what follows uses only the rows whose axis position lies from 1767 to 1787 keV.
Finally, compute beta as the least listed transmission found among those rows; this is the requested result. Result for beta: 1.57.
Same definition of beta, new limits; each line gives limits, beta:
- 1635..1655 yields 1.32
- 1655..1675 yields 1.56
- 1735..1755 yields 1.75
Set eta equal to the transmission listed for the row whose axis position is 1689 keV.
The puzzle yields 1.68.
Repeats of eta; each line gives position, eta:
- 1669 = 1.58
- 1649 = 1.5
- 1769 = 1.61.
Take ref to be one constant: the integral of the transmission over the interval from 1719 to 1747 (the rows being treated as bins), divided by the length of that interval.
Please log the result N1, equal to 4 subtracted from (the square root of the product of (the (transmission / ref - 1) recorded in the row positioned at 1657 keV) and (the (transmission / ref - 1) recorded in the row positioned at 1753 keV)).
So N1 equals -3.85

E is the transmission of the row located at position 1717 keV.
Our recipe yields 1.77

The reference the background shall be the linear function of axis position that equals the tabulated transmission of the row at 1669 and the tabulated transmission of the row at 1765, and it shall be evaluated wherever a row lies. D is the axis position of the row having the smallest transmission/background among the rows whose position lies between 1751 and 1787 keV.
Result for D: 1785 keV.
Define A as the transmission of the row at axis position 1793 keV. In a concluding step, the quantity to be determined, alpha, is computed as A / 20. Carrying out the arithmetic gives 0.0775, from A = 1.55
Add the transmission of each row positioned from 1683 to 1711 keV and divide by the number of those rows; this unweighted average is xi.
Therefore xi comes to 1.69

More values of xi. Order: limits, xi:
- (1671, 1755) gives 1.79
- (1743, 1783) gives 1.68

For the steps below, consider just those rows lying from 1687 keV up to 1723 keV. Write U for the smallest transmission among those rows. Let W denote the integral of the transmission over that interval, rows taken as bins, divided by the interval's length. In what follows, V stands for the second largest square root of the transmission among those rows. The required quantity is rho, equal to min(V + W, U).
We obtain 1.630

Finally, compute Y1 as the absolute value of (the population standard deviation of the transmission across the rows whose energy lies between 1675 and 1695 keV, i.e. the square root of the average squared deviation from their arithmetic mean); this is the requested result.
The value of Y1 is 0.053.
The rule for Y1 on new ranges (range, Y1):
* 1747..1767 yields 0.086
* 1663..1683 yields 0.017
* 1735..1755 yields 0.126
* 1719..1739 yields 0.095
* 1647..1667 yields 0.037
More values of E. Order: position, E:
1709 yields 1.63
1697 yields 1.71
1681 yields 1.61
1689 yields 1.68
